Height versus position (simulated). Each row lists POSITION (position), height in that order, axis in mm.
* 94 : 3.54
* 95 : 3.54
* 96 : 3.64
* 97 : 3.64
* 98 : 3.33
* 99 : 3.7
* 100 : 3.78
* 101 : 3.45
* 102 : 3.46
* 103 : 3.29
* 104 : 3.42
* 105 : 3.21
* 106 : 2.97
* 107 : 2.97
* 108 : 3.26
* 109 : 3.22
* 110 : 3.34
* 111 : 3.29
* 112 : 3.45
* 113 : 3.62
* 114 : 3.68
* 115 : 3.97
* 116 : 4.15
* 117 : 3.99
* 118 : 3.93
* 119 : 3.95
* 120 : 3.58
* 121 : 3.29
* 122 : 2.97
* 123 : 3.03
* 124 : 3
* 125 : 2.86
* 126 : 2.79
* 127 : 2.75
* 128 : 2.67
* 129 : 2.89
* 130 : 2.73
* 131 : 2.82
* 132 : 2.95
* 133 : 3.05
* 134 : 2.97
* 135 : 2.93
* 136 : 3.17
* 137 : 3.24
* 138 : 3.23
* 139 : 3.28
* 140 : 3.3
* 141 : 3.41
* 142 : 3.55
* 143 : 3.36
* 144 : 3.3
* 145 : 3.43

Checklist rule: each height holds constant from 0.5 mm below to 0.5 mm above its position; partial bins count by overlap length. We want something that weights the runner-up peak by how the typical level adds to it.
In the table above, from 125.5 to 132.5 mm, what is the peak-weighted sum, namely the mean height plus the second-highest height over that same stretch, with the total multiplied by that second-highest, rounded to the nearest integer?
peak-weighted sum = 16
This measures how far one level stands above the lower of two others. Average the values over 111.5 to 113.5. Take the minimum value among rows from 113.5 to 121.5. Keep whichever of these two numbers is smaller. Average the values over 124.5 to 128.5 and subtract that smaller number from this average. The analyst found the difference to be -0.5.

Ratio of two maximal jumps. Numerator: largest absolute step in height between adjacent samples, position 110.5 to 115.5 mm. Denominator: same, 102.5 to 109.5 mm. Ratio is 1.0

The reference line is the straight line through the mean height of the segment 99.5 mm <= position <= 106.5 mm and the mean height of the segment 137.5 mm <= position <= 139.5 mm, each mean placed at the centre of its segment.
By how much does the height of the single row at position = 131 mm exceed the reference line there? -0.46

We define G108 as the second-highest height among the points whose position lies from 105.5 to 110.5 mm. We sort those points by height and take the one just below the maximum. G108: 3.26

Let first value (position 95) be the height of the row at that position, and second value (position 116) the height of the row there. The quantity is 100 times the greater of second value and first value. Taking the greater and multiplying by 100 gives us 415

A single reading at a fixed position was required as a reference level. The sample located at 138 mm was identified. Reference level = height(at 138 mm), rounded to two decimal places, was 3.23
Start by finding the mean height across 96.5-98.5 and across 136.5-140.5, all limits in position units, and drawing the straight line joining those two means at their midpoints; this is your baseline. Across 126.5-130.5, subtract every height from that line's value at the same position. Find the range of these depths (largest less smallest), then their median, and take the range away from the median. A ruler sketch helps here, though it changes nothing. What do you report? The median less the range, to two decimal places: 0.35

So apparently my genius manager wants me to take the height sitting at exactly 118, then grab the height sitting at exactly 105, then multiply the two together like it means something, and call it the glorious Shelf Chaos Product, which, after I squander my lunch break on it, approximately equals 12.6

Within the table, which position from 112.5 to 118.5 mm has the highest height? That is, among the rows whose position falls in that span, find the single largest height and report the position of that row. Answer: 116 mm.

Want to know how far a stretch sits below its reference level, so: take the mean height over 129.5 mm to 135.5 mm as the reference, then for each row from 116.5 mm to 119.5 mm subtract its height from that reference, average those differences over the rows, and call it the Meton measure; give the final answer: -1.05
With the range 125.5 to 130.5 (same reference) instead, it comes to 0.14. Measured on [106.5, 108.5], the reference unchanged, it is -0.21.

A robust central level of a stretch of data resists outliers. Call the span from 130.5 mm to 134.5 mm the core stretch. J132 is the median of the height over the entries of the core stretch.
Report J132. 3.0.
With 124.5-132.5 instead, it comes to 2.8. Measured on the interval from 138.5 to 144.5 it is 3.3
